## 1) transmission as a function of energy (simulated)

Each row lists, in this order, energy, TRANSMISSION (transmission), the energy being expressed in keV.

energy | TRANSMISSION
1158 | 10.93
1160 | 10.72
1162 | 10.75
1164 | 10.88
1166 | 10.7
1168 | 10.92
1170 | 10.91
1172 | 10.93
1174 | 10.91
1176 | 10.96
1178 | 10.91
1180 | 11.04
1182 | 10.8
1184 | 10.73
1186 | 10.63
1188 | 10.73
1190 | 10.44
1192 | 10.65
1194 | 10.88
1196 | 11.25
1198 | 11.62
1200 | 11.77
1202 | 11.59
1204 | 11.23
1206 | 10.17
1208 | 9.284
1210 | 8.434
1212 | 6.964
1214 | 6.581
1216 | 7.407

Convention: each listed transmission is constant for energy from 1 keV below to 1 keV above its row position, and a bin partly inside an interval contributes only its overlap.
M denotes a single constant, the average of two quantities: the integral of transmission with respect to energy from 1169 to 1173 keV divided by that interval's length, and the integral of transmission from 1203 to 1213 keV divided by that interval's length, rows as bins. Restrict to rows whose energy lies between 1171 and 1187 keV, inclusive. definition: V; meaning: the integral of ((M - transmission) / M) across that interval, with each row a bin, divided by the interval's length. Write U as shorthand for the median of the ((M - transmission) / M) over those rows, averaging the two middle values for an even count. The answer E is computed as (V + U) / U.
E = 1.95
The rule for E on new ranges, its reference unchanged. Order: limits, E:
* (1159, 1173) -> 1.94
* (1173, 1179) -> 2.02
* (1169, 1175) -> 2.01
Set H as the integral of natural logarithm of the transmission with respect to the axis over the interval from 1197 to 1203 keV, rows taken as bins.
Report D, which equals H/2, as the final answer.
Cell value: 7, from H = 15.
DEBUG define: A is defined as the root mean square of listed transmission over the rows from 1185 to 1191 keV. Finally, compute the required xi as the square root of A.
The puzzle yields 3.26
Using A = 10.6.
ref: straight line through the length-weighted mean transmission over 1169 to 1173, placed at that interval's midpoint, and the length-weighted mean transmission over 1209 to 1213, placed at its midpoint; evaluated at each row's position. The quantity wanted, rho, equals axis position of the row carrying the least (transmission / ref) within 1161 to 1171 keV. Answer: 1162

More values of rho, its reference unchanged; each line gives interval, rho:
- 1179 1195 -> 1182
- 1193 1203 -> 1194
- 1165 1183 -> 1166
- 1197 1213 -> 1212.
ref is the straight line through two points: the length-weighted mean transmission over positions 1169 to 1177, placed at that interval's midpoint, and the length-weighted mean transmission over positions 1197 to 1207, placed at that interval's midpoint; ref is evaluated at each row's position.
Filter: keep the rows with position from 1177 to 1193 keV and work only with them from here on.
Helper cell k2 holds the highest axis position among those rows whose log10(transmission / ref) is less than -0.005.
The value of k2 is 1192 keV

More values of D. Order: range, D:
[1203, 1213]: 11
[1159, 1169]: 12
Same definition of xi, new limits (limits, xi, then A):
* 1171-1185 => 3.30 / 10.9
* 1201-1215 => 3.06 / 9.4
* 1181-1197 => 3.28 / 10.8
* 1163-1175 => 3.30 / 10.9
